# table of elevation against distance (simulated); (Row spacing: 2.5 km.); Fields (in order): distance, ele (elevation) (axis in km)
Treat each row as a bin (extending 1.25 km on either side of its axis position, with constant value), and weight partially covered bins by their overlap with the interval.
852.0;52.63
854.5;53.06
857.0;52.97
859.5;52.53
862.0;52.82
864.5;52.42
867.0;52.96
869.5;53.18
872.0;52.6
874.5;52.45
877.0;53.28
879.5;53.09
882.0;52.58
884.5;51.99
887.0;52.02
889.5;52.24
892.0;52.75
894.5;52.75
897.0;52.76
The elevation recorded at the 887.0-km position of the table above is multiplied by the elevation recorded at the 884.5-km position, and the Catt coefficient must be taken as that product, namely 2705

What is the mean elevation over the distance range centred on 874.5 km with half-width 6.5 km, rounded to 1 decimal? 52.9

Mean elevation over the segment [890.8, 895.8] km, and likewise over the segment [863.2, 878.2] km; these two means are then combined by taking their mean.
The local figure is 52.8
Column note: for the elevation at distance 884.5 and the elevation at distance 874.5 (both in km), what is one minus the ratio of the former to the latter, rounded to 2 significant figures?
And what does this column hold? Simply 0.0088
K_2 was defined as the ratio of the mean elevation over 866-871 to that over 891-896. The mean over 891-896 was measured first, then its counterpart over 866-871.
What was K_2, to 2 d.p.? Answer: 1.01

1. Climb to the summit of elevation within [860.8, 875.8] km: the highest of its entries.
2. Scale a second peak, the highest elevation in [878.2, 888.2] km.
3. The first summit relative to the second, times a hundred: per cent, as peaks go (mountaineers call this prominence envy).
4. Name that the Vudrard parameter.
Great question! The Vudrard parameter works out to 100.2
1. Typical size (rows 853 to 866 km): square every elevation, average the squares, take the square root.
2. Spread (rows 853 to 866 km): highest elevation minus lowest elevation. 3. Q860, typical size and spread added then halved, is 26.7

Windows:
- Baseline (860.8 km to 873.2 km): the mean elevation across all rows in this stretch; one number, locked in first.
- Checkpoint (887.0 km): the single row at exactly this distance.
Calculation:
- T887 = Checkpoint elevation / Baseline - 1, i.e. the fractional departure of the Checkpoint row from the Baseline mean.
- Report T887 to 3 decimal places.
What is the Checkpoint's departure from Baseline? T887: -0.015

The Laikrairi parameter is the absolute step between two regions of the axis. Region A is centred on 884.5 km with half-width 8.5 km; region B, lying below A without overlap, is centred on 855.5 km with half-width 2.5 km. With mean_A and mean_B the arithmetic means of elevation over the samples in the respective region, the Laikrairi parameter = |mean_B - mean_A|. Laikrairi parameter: 0.45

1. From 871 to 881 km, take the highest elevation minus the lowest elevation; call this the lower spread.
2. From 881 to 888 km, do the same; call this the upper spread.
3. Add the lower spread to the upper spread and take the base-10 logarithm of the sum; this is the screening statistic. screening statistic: 0.15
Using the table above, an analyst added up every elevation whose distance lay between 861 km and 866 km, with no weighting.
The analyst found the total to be 105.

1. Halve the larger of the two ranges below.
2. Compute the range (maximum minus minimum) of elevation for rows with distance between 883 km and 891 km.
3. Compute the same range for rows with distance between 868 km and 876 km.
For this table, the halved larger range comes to 0.365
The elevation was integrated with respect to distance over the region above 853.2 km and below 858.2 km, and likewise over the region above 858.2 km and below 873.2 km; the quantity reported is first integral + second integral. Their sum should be 1056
